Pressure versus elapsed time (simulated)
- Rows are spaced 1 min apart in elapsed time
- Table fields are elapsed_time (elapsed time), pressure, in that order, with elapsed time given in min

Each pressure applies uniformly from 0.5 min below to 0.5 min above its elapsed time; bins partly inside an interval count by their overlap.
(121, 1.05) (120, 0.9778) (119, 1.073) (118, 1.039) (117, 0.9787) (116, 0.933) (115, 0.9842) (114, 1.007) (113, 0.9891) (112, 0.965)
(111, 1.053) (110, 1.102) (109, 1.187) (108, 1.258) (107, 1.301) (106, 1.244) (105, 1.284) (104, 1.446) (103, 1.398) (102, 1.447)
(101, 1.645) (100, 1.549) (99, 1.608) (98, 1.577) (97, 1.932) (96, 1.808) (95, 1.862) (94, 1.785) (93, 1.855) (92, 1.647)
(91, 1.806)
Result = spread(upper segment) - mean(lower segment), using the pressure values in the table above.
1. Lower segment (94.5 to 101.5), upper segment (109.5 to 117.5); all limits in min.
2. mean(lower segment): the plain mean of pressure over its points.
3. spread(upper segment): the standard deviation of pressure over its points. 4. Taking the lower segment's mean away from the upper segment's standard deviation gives -1.66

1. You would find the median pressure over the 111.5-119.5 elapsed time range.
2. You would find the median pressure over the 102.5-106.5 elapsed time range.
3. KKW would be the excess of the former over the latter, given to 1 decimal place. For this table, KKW -0.4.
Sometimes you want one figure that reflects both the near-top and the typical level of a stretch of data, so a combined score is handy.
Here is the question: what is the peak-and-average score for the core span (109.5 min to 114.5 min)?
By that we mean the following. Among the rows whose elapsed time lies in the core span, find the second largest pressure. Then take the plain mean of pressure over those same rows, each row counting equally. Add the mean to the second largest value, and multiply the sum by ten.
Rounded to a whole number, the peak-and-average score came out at 21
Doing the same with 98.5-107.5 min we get 30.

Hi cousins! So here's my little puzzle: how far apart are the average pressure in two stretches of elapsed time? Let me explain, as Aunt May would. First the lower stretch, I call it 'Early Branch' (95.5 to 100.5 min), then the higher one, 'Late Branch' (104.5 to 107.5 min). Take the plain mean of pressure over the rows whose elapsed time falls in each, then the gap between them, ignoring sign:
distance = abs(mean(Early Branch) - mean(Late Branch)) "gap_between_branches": 0.42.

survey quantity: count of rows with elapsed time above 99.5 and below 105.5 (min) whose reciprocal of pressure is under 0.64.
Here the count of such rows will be 1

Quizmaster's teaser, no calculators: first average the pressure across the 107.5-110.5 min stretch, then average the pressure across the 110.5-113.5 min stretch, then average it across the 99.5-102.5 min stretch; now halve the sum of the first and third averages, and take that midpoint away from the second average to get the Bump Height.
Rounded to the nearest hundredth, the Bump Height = -0.36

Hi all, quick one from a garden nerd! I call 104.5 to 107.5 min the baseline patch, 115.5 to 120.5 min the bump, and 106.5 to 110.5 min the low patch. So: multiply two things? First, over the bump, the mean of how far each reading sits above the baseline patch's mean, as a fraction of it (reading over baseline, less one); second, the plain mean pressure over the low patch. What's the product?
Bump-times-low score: -0.26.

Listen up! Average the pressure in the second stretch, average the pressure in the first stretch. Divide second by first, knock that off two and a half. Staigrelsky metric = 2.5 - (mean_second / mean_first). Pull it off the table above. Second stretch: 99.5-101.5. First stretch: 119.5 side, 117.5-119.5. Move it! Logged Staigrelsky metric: 1.0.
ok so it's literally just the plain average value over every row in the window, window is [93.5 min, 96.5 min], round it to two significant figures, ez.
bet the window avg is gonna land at 1.8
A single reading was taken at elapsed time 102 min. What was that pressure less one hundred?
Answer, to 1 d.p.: -98.6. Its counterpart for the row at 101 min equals -98.4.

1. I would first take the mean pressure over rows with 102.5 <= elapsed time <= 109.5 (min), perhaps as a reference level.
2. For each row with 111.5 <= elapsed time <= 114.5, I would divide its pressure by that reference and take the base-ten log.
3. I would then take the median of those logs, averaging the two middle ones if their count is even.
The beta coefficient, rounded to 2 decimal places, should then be -0.12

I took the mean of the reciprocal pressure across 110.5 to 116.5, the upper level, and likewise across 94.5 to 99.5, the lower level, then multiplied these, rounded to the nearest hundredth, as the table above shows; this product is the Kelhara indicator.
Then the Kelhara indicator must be 0.58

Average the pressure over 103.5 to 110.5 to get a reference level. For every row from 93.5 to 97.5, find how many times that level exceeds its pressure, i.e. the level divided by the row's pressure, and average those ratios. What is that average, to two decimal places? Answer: 0.68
